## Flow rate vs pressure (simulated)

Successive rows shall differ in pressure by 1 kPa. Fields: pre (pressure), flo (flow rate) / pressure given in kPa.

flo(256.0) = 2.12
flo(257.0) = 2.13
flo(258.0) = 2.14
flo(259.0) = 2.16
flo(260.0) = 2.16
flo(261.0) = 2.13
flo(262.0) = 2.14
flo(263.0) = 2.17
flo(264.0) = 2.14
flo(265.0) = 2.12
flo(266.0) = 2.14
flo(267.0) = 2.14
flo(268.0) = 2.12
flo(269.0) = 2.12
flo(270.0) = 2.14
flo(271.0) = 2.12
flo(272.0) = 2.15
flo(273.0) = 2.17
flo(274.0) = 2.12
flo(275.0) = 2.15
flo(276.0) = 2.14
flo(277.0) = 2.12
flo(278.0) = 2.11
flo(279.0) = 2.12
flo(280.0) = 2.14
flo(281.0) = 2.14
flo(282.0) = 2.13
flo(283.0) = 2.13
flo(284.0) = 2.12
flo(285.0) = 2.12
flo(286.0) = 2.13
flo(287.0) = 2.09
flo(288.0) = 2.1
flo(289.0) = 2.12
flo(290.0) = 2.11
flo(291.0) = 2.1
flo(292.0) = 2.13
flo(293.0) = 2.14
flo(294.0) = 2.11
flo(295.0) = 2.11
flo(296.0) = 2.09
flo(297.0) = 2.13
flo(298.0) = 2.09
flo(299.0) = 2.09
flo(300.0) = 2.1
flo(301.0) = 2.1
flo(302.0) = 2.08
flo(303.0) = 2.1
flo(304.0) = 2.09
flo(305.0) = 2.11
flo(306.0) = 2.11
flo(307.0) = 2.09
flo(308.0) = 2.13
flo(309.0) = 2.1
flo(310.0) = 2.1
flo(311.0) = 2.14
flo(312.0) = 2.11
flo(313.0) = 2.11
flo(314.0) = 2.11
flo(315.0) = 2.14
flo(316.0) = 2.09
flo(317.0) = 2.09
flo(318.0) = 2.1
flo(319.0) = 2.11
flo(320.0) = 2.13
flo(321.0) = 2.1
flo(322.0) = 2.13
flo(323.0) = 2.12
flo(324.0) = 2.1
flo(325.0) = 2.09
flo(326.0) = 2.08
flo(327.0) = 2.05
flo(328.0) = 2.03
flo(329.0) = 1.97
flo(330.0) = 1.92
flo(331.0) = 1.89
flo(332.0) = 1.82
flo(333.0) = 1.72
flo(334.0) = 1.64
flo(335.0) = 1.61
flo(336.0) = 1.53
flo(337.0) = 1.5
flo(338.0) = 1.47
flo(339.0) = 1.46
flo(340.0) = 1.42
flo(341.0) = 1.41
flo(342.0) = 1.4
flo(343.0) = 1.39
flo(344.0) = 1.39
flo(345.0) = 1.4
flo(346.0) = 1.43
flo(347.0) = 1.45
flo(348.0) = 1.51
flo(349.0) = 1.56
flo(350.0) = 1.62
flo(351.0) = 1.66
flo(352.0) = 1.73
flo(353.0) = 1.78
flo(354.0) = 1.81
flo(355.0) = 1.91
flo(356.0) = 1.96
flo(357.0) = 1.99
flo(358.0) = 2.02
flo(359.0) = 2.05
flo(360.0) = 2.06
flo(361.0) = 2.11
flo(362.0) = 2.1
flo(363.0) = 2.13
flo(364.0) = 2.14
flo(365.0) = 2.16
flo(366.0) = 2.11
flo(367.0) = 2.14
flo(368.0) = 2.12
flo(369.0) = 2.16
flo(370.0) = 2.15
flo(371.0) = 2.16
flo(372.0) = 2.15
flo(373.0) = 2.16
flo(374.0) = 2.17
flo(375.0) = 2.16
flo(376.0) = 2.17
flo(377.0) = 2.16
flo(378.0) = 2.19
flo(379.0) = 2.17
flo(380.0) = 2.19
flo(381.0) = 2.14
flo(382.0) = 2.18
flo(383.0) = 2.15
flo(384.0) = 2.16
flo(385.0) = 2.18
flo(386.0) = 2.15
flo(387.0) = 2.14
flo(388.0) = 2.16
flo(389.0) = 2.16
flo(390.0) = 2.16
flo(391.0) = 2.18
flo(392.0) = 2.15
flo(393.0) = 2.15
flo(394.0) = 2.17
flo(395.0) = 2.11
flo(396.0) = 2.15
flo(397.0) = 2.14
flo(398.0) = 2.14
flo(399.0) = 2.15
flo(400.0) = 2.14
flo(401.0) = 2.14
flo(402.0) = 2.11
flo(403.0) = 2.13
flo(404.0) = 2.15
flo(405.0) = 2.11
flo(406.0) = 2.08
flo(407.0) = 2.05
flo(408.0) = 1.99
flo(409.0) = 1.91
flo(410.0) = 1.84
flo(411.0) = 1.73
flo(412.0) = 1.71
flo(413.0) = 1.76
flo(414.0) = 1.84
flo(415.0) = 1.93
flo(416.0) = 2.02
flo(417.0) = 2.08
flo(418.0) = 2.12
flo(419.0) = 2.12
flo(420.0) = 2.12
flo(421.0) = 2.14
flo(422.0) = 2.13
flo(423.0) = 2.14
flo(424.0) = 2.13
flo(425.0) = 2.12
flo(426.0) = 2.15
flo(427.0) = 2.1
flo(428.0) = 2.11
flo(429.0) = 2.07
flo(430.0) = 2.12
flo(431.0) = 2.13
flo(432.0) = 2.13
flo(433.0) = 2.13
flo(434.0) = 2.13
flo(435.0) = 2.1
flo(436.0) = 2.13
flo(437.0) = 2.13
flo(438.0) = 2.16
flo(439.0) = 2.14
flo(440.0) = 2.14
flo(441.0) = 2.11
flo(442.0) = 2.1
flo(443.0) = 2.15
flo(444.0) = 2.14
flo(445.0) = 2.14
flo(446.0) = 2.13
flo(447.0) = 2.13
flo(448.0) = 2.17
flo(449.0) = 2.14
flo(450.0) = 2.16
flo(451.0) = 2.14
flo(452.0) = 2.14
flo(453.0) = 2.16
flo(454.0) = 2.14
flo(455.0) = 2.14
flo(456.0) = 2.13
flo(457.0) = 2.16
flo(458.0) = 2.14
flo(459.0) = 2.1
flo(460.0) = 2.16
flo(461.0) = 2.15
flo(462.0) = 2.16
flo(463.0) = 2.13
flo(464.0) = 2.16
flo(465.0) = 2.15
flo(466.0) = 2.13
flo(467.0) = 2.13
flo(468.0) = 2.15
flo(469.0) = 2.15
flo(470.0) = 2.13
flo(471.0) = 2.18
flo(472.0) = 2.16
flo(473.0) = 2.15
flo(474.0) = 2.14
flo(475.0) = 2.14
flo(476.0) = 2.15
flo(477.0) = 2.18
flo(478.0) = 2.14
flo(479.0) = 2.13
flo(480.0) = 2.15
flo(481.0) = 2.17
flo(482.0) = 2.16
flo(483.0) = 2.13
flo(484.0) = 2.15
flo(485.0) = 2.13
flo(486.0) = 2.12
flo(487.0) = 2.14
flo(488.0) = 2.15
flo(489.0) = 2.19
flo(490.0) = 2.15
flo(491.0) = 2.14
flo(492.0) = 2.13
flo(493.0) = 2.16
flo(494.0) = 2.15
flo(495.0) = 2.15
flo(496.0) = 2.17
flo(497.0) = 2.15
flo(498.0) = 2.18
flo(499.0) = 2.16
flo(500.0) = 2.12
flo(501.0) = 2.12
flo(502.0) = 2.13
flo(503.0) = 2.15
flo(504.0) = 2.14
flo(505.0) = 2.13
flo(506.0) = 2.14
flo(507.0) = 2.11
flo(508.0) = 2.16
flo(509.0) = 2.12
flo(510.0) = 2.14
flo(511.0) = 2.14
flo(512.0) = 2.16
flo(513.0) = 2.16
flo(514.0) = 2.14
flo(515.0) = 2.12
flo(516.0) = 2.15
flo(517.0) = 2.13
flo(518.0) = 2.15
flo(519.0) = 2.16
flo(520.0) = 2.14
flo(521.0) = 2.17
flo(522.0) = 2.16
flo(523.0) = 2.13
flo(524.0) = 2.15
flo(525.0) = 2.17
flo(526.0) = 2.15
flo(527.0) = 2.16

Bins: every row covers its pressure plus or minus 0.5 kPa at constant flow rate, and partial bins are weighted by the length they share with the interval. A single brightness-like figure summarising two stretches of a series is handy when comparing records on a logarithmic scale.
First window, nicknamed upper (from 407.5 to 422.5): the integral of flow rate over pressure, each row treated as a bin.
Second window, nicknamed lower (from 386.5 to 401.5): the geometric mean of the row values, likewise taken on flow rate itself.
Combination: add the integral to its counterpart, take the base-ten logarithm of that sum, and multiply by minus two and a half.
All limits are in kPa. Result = -3.75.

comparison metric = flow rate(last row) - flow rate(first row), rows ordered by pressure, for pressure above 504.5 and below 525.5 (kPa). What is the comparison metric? 0.040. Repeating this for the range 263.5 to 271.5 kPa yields -0.020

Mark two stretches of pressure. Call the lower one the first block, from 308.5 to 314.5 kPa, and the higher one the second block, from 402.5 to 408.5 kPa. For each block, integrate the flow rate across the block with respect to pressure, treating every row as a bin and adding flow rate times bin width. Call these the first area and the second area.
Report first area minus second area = 0.16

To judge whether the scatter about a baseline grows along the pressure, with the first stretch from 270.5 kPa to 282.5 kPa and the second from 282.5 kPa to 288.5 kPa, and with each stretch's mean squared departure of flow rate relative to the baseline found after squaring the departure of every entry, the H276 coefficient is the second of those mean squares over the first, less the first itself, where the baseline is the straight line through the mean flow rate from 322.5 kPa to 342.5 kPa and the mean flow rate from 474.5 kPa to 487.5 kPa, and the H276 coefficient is 0.57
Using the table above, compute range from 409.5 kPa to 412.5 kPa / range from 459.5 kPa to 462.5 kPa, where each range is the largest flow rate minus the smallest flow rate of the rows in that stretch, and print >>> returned 13.0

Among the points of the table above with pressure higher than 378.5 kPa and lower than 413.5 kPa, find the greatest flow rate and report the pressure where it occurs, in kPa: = 380.0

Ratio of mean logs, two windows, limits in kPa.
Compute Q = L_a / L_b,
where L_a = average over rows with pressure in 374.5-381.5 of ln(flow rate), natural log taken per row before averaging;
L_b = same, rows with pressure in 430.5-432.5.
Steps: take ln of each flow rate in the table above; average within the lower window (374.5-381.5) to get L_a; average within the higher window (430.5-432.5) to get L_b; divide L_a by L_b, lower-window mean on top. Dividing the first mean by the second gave 1.024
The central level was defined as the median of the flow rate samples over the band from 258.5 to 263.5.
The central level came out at 2.16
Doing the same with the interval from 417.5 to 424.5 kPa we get 2.13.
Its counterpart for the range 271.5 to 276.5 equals 2.15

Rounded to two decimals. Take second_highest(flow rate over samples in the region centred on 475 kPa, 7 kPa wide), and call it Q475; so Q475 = 2.16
